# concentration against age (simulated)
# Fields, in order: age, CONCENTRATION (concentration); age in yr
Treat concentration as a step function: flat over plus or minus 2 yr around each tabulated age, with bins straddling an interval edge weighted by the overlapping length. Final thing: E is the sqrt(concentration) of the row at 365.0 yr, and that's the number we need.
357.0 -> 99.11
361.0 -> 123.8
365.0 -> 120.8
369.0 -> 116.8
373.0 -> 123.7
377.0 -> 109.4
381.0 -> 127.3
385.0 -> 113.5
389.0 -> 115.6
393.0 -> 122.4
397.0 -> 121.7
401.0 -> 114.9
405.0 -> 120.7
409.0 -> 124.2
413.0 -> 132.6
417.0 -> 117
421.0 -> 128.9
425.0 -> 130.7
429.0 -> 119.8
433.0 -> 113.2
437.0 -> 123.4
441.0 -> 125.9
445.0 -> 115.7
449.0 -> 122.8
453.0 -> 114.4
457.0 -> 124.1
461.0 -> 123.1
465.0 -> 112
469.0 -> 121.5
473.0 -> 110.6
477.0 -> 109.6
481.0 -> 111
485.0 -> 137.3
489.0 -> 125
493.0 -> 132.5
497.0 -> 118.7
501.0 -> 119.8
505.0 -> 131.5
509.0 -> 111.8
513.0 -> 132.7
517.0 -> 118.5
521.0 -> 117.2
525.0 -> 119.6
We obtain 11.0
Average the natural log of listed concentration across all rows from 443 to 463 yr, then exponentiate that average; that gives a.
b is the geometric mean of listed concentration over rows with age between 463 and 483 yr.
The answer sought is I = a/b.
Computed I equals 1.06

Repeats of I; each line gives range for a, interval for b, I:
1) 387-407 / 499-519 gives 0.97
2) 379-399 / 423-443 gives 0.98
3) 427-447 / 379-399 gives 1.00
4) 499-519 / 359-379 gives 1.03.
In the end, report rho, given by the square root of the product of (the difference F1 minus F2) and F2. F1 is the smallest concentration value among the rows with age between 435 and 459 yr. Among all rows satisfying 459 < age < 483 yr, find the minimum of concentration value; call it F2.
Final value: 22.9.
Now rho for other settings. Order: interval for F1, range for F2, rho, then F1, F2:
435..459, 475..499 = 22.9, 114.4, 109.6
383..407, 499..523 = 13.8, 113.5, 111.8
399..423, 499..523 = 18.6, 114.9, 111.8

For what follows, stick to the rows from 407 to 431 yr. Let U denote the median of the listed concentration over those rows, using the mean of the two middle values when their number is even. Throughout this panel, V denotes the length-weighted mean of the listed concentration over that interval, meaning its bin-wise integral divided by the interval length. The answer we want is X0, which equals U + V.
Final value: 252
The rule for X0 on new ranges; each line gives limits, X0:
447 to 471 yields 242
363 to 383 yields 240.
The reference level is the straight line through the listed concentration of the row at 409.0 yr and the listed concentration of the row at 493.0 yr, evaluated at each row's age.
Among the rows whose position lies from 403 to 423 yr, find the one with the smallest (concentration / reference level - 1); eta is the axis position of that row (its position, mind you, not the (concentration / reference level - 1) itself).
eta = 417.0 yr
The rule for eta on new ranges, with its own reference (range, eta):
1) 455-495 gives 477.0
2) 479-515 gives 509.0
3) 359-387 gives 377.0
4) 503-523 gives 509.0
